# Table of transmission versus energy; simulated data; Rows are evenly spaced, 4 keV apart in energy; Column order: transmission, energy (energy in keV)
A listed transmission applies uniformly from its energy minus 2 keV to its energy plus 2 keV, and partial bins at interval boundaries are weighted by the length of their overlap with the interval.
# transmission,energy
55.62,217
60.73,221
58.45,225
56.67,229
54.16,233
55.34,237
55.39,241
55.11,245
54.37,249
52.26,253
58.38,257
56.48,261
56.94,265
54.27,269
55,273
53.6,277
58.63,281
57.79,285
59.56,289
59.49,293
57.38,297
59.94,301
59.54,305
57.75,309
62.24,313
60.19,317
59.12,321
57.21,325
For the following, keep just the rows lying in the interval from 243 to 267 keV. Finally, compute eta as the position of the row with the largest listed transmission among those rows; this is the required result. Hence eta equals 257 keV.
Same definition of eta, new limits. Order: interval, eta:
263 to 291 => 289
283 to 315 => 313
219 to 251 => 221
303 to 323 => 313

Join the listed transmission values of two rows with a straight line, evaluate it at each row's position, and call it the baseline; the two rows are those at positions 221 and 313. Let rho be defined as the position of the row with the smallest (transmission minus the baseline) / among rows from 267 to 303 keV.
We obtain 277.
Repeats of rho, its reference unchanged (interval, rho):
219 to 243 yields 233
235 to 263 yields 253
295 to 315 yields 297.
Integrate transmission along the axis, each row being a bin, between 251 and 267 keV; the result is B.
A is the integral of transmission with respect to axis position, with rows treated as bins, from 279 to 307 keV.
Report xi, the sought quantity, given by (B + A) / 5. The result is 509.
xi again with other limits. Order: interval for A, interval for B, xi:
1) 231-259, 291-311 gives 543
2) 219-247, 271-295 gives 592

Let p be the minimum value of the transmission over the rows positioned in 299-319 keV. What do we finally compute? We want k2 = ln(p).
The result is 4.06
